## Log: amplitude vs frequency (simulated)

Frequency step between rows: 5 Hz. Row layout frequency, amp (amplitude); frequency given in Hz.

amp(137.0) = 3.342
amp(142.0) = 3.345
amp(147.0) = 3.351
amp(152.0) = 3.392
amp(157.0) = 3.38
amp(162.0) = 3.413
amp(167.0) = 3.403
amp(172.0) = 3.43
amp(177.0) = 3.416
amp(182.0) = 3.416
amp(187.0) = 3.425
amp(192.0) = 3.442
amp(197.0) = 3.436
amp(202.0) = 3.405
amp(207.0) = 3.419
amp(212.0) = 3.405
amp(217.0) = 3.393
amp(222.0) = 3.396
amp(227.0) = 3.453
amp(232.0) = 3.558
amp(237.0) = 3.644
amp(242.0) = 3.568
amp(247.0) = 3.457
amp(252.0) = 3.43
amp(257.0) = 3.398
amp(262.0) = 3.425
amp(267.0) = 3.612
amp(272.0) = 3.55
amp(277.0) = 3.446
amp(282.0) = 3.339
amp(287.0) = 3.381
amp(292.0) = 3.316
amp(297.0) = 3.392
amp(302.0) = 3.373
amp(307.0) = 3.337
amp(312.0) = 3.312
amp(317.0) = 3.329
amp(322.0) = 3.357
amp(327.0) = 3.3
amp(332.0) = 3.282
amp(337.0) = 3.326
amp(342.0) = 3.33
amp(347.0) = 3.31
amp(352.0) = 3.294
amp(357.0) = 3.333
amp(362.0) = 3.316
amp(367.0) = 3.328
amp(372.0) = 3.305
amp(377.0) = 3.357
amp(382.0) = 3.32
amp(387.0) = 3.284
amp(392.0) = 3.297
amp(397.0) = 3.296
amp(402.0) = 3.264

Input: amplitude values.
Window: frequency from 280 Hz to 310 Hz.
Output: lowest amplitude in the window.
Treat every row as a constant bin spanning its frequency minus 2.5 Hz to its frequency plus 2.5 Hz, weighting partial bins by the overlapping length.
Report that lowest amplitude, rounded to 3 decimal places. 3.316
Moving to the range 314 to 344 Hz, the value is 3.282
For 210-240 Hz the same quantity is 3.393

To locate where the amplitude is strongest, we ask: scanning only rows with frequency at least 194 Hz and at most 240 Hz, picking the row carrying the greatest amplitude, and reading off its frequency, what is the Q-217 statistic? 237.0 Hz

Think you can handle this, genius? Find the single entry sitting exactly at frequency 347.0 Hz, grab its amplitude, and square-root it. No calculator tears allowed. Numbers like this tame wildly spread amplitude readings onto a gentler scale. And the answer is 1.82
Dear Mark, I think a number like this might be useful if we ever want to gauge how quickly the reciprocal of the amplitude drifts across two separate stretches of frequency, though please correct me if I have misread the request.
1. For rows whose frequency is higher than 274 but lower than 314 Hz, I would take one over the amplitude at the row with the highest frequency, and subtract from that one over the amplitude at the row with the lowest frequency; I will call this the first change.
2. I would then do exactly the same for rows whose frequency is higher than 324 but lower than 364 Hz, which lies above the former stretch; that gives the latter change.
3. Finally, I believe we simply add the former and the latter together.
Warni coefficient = 0.010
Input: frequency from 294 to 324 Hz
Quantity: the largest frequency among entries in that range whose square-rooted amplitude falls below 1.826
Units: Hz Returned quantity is 317.0 Hz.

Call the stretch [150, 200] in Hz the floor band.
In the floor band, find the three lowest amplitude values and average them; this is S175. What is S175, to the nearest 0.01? 3.39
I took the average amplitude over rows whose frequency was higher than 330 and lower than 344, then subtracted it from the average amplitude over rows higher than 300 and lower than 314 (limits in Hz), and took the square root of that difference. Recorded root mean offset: 0.17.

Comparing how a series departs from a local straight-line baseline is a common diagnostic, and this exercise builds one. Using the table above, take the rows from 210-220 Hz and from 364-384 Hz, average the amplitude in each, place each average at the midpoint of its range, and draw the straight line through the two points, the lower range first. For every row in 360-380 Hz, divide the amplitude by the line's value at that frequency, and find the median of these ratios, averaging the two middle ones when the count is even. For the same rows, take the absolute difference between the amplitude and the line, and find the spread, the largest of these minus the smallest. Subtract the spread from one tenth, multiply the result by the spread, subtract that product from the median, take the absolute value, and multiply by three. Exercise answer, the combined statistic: 2.99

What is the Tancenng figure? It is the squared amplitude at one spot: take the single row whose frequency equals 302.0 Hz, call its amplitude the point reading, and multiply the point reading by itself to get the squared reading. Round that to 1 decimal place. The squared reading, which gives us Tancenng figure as 11.4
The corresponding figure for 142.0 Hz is 11.2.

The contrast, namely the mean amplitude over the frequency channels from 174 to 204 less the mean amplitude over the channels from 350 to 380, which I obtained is 0.10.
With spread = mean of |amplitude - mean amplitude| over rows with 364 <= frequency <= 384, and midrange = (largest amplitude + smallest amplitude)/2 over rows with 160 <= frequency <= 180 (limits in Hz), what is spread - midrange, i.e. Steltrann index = -3.40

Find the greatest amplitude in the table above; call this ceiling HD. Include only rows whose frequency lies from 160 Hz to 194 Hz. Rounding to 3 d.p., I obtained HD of 3.442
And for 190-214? 3.442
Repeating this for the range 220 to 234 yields 3.558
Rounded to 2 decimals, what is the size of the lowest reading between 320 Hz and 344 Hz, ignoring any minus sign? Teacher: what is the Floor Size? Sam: 3.28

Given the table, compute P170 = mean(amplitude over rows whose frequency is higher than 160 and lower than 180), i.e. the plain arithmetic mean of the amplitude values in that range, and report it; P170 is 3.42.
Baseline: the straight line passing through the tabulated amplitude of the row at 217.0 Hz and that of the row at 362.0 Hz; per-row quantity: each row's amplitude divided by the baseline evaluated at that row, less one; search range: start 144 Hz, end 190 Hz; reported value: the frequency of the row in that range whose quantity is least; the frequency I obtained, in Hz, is 147.0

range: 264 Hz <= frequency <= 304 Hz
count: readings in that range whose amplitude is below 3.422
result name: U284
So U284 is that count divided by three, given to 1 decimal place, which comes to 1.7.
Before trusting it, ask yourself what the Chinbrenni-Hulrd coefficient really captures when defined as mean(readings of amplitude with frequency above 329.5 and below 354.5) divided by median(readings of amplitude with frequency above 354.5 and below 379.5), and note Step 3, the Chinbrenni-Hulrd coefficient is 0.99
